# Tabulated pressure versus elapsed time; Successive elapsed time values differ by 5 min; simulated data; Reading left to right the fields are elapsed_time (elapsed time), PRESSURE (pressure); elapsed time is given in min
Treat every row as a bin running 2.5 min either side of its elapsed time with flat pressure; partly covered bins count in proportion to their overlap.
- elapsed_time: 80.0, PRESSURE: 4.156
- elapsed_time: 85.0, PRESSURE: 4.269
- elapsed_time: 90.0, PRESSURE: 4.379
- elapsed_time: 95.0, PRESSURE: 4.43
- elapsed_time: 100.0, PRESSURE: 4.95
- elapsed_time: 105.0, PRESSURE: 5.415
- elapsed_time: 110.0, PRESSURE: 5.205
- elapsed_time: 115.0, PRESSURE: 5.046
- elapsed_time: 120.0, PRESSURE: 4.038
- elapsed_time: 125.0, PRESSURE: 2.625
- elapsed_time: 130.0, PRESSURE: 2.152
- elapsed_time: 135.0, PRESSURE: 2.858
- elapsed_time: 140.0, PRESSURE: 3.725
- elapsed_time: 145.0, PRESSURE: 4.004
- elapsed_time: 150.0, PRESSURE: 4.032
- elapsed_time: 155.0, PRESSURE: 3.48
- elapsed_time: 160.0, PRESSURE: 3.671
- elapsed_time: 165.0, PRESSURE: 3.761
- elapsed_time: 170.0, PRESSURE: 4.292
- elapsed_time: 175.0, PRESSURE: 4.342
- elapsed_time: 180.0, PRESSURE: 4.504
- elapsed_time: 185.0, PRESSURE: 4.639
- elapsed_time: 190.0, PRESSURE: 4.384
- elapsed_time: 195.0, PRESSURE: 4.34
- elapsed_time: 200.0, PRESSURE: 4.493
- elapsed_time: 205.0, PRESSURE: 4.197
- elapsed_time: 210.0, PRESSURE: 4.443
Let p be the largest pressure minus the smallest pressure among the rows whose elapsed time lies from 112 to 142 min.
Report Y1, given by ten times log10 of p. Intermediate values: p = 2.89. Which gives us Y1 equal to 4.61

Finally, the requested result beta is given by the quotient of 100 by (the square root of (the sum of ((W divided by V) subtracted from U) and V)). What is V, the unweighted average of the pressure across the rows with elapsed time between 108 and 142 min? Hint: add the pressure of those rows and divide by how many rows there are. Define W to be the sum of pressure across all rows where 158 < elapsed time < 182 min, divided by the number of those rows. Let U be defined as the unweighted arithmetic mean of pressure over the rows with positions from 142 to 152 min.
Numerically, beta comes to 39.0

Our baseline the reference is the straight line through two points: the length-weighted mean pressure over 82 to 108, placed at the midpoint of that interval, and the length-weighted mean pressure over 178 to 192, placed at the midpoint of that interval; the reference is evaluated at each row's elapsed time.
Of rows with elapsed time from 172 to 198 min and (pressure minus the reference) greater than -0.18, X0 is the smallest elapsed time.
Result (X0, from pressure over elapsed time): 180.0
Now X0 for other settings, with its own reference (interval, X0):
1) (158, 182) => 180.0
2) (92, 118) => 100.0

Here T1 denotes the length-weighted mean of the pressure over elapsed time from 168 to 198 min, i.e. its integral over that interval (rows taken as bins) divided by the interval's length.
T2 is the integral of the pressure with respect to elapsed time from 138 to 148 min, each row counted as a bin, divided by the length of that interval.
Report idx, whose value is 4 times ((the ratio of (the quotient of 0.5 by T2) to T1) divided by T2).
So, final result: 0.0301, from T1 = 4.42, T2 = 3.9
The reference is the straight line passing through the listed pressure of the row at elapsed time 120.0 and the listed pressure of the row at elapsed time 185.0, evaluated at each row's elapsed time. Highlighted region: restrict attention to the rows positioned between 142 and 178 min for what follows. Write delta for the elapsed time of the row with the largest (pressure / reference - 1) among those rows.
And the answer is 175.0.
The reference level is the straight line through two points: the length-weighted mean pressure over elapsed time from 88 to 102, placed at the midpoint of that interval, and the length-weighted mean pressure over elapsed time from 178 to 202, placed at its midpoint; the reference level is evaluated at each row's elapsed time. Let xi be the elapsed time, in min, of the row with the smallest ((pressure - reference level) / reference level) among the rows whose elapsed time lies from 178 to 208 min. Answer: 205.0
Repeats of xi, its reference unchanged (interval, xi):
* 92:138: 130.0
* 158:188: 160.0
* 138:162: 155.0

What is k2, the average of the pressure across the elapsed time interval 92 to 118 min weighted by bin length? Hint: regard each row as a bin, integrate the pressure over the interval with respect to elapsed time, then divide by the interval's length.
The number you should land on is 5.0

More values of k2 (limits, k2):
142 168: 3.8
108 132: 3.8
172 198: 4.4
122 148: 3.1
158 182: 4.1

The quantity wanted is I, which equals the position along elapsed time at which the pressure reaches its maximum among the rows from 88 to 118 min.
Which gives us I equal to 105.0 min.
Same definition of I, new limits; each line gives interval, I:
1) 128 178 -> 175.0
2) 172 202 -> 185.0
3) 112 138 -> 115.0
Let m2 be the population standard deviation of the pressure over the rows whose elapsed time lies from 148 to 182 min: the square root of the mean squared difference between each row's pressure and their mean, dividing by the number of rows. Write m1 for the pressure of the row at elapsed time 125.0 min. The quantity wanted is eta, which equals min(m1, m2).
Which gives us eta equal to 0.4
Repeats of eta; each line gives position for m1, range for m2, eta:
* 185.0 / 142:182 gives 0.3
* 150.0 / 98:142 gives 1.2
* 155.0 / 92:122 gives 0.5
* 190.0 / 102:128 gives 1.0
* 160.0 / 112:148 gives 0.9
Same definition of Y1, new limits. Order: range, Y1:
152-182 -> 0.10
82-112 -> 0.59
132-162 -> 0.70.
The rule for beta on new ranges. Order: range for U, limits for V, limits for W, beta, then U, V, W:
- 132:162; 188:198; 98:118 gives 38.3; 3.63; 4.36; 5.2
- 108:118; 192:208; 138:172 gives 34.1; 5.13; 4.34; 3.9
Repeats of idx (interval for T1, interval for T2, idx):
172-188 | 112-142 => 0.0379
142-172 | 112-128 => 0.0342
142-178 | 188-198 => 0.0266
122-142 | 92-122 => 0.0298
